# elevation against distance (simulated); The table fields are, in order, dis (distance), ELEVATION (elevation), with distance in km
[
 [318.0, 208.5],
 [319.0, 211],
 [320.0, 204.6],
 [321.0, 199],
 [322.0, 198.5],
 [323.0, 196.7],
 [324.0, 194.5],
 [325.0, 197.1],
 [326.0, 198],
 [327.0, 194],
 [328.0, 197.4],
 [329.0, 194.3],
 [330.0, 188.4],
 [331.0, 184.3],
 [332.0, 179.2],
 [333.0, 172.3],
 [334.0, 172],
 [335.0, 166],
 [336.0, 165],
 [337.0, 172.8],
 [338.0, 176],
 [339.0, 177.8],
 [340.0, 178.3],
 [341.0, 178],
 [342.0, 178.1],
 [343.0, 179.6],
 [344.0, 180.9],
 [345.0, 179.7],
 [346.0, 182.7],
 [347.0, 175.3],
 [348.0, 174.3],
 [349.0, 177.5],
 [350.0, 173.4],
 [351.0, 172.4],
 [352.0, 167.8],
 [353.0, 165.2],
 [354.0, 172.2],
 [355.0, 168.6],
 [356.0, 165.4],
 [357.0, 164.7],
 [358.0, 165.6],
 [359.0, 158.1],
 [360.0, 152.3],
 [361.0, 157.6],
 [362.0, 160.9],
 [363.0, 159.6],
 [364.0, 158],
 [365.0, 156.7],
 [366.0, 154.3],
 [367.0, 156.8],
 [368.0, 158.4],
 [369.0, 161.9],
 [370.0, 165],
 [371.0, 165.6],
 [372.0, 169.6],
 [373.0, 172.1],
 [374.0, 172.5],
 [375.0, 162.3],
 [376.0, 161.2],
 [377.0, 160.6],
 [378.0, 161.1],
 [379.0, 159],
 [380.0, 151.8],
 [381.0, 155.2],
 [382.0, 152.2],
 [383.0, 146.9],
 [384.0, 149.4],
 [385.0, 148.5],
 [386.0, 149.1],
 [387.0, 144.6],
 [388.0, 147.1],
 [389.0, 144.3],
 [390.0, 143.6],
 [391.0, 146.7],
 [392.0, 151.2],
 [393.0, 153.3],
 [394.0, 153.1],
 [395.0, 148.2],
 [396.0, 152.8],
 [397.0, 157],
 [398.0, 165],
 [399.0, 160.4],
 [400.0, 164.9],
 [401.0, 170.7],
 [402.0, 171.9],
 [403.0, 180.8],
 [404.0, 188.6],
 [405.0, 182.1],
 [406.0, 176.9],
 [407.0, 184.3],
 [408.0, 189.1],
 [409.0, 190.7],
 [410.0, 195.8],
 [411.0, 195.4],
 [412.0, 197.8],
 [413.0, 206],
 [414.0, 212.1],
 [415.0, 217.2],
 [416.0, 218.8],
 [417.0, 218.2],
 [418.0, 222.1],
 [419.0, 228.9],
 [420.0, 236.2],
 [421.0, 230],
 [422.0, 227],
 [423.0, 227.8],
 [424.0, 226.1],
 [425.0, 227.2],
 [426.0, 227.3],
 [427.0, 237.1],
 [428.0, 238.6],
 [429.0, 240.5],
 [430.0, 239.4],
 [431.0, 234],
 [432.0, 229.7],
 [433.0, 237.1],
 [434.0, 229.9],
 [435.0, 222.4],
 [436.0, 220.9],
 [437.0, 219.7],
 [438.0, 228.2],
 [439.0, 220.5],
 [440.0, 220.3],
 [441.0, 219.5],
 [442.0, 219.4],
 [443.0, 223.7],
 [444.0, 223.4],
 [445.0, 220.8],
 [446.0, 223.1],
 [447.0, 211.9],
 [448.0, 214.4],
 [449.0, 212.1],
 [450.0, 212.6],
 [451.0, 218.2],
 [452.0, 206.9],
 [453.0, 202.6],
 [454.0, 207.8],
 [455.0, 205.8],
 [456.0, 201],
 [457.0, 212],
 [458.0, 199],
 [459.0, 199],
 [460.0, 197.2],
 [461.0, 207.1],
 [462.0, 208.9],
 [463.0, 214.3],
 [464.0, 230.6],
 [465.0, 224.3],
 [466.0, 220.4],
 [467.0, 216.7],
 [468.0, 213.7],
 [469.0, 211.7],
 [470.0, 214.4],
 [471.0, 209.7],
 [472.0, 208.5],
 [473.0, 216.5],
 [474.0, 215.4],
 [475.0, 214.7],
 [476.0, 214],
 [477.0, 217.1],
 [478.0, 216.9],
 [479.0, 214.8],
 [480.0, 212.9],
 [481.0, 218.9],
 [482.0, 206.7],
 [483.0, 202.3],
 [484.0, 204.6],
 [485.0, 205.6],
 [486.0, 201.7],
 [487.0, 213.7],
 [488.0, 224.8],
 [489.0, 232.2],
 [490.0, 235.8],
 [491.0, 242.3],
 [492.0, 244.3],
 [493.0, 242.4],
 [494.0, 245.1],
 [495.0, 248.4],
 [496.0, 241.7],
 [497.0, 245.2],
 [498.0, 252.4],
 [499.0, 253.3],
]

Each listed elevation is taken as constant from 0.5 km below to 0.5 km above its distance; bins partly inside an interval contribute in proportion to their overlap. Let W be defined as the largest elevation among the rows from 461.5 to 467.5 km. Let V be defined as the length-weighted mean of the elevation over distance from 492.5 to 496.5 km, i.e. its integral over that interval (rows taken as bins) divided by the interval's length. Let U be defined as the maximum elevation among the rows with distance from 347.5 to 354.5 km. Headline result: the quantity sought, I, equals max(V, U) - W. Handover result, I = 14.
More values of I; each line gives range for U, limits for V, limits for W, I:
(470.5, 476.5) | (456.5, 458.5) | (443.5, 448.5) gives -7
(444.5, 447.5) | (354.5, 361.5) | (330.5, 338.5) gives 39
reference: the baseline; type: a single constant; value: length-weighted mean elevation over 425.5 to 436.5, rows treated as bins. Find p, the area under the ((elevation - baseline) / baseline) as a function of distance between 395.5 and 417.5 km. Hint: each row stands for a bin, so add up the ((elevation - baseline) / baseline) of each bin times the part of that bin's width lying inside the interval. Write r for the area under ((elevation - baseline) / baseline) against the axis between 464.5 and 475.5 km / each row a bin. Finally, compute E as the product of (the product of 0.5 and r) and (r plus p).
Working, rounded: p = -4.4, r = -0.8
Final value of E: 2.1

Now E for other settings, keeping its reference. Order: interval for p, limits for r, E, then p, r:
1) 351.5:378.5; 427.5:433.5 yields -0.4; -8.1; 0.1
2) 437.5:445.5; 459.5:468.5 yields 0.4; -0.4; -0.7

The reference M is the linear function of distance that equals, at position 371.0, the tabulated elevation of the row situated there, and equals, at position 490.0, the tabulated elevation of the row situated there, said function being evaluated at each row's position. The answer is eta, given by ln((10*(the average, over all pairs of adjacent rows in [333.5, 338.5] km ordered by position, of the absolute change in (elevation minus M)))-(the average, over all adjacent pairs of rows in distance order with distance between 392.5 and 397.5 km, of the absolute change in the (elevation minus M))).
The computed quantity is 3.7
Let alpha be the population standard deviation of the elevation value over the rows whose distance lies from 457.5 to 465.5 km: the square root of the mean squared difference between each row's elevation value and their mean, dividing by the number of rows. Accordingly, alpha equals 12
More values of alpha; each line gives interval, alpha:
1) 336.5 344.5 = 2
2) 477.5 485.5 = 6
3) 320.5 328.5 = 2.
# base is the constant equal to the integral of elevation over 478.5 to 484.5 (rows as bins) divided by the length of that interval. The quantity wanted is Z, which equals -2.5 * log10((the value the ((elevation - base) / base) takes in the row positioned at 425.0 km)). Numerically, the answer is 2.7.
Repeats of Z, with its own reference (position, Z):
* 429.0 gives 2.1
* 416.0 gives 3.4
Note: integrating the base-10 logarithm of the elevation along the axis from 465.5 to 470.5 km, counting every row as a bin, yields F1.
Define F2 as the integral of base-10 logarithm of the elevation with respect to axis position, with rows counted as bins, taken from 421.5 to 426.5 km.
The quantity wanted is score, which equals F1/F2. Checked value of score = 0.99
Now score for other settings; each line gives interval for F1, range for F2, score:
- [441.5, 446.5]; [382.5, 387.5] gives 1.08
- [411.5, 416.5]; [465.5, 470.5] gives 1.00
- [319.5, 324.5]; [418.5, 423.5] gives 0.97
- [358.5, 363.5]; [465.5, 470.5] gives 0.94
